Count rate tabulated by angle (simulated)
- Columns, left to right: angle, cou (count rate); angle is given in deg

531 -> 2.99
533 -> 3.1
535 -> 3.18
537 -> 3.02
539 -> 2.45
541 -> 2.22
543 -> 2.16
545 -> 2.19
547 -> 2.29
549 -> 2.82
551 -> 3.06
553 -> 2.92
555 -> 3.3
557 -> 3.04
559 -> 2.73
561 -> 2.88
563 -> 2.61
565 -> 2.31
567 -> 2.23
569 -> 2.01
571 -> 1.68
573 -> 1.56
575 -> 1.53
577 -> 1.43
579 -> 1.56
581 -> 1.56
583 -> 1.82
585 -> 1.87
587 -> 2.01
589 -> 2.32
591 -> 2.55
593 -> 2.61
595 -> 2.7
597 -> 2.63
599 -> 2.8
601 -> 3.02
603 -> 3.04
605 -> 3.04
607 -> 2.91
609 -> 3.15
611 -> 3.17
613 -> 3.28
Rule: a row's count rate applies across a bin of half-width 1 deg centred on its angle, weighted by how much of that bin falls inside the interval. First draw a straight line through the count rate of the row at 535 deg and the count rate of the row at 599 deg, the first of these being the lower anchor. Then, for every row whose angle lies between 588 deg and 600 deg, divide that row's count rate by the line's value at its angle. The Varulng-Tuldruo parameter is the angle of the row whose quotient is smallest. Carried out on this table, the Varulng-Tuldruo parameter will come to 589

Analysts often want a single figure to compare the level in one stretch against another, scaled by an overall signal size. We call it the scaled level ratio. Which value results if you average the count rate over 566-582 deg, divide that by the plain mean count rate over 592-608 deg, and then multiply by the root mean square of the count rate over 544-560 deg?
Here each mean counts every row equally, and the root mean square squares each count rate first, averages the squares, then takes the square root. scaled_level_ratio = 1.7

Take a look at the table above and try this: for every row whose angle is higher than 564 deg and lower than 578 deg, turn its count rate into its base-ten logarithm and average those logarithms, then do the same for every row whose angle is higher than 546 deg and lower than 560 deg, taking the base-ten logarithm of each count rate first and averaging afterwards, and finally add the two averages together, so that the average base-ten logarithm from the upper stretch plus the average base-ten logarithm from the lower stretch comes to 0.71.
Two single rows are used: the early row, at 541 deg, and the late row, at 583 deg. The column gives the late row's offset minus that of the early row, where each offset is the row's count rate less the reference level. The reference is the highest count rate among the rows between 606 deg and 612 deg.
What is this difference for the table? -0.4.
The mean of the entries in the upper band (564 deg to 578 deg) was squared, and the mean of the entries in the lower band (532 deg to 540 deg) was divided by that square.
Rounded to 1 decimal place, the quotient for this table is 0.9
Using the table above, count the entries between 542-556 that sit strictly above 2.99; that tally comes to 2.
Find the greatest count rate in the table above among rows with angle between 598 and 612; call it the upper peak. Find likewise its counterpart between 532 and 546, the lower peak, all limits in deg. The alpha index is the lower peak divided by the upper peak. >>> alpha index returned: 1.00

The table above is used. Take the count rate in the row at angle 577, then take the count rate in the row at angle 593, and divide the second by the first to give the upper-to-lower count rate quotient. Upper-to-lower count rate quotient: 1.8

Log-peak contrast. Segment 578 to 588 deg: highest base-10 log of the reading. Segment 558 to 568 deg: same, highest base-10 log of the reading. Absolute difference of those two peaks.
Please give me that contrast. 0.16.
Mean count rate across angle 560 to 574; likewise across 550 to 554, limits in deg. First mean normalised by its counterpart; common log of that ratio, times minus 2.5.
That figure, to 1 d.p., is 0.3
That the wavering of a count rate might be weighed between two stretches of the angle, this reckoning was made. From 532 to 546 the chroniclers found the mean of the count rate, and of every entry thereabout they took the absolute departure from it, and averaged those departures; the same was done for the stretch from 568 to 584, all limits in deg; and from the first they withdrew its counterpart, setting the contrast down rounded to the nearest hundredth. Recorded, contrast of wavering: 0.27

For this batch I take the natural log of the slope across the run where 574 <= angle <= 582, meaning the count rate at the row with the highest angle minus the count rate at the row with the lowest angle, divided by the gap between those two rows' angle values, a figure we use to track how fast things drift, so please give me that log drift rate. -5.3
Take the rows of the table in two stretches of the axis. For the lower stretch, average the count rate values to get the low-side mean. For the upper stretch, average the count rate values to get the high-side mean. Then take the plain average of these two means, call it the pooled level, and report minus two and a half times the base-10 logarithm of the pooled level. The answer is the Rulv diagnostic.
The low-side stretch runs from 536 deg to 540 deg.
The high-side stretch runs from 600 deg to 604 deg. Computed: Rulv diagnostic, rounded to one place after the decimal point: -1.1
